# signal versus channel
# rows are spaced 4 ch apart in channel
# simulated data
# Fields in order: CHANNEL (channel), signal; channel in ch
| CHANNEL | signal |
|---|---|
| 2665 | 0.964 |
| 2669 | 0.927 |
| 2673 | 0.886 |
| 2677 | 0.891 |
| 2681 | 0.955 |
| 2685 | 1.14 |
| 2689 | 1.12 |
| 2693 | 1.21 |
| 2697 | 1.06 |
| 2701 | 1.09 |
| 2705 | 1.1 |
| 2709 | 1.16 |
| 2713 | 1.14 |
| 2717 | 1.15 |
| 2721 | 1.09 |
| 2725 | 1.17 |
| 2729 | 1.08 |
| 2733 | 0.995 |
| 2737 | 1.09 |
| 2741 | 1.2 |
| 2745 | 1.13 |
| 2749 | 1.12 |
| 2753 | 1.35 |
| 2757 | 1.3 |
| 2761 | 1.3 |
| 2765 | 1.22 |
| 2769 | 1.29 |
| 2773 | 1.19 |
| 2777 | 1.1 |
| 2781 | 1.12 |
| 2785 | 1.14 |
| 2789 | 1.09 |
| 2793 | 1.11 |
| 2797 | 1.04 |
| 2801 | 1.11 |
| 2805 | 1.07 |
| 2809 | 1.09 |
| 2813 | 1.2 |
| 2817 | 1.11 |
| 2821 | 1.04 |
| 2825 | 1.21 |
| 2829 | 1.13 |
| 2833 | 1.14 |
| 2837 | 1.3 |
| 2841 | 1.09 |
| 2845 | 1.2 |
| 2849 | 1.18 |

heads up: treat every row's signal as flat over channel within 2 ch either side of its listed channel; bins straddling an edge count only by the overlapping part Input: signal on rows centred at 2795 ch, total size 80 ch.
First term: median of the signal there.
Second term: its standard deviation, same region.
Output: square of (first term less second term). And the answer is 1.09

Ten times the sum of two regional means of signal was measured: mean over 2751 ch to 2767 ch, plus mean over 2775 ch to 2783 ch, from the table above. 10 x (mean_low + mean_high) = 24.0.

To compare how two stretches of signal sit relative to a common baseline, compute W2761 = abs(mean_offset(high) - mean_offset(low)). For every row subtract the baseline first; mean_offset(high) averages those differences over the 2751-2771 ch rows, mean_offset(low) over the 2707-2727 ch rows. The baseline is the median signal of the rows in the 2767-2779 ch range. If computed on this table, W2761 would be 0.15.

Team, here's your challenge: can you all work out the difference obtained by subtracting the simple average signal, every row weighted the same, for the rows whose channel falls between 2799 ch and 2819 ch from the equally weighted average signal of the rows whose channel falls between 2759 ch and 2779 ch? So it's 0.104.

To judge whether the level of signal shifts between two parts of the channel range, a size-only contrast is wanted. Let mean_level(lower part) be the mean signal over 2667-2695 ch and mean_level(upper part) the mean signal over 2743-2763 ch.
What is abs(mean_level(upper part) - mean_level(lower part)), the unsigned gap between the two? 0.22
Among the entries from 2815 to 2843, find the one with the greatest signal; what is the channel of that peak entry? 2837 ch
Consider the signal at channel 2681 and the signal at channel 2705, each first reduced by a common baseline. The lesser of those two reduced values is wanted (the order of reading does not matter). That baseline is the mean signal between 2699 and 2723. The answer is -0.17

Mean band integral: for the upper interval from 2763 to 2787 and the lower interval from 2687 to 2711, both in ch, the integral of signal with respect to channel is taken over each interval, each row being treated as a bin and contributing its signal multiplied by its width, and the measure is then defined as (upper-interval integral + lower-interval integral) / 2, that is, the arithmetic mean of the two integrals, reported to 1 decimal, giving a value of 27.6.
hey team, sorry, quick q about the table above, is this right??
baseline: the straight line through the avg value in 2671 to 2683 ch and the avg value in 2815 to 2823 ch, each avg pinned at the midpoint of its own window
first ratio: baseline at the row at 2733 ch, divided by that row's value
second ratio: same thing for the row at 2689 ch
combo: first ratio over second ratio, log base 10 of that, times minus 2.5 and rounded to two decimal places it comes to -0.19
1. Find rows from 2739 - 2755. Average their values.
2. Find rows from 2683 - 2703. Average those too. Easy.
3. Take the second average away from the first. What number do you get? 0.076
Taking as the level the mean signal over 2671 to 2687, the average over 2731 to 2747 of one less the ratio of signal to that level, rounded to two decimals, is -0.14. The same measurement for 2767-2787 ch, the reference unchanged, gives -0.21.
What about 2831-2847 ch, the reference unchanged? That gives -0.22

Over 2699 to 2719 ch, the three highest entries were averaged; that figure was 1.15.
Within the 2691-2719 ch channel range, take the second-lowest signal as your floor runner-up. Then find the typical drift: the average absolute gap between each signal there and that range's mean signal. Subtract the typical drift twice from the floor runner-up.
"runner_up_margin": 1.01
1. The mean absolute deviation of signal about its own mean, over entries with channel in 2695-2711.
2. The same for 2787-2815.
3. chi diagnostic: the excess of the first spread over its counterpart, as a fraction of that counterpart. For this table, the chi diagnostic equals -0.13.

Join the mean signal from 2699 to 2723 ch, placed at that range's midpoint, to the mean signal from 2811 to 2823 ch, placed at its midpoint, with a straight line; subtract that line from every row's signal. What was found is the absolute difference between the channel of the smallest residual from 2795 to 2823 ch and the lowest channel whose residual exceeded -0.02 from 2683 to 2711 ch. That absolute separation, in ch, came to 112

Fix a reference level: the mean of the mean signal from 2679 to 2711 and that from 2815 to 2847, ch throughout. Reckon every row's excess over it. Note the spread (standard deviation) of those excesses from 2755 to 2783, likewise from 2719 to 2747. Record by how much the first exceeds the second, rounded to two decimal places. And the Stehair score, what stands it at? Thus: 0.02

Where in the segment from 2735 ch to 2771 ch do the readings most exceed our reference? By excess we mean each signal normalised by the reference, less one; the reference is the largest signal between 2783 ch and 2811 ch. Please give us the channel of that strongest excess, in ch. 2753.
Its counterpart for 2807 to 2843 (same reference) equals 2837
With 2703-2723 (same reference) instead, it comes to 2709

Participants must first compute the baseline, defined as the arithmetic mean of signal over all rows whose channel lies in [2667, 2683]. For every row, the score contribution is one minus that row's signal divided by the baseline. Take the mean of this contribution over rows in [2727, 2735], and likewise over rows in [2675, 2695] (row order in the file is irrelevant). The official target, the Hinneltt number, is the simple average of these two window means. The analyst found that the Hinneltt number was -0.148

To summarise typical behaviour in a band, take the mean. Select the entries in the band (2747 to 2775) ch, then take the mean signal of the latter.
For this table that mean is 1.25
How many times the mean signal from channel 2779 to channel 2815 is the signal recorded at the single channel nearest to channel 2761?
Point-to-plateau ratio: 1.17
